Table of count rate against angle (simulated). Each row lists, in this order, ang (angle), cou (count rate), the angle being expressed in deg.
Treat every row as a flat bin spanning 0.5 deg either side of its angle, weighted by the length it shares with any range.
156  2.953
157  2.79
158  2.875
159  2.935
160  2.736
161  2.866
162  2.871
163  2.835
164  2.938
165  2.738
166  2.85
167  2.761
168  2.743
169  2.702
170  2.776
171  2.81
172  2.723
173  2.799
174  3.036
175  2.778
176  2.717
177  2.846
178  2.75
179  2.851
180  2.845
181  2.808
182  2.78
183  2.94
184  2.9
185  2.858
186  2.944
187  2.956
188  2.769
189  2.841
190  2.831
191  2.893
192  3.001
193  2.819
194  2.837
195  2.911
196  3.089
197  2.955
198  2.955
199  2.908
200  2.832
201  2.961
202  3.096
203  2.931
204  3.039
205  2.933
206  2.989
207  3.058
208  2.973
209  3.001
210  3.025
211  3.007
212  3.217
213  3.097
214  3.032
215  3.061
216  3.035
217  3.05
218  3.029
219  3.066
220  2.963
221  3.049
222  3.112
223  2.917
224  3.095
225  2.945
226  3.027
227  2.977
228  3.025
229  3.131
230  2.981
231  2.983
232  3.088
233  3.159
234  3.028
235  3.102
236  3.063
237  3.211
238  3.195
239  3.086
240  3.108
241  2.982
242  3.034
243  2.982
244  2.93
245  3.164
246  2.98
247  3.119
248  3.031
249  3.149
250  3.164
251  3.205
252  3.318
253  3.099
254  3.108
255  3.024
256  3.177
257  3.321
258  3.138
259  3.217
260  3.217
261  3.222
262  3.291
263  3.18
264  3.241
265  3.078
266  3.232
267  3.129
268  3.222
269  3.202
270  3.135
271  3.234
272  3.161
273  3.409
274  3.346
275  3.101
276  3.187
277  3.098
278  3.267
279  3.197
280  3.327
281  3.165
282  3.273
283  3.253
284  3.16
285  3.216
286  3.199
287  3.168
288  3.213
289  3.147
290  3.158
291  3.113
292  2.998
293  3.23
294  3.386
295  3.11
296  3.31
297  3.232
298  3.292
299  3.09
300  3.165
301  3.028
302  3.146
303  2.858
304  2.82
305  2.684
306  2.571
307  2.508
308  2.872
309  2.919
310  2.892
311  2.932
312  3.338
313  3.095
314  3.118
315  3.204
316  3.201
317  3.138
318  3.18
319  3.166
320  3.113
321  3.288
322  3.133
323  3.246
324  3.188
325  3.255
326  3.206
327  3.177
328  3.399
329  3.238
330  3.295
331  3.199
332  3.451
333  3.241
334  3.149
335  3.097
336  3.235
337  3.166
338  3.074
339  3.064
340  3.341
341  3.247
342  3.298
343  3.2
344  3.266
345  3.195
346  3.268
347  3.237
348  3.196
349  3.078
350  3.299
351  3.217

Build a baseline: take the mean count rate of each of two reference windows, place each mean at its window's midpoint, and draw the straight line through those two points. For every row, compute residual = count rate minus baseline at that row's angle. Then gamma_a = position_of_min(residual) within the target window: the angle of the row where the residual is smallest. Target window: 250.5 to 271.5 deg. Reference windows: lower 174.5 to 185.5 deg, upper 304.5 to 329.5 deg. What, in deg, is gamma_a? 255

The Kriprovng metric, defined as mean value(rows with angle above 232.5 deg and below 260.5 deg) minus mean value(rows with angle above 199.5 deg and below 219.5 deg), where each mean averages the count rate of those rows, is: 0.10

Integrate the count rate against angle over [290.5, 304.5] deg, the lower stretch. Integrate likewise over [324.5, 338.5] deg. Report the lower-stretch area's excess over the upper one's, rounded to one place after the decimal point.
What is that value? -1.4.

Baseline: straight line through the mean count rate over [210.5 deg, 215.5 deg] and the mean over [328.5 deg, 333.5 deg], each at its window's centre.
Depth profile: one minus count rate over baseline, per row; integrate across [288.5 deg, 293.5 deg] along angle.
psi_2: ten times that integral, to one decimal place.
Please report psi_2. 1.4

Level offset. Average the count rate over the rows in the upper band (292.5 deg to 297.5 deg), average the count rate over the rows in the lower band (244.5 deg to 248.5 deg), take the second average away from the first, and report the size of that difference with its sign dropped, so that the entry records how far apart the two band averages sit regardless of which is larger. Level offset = 0.18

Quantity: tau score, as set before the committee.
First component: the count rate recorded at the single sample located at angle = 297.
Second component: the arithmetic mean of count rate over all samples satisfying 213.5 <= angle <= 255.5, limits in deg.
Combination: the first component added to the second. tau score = 6.30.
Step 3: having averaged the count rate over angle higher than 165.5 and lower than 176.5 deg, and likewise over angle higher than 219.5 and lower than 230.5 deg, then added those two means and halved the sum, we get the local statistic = 2.91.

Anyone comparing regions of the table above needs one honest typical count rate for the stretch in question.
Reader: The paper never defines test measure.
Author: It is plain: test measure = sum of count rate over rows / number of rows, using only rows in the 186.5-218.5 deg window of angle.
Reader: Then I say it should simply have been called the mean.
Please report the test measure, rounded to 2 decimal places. 2.97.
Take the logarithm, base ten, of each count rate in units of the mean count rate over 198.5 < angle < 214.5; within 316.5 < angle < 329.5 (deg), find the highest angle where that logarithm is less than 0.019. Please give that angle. 322 deg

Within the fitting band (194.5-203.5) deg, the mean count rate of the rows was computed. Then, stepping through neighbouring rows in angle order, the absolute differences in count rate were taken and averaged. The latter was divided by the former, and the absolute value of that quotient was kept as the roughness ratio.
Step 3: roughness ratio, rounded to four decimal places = 0.0365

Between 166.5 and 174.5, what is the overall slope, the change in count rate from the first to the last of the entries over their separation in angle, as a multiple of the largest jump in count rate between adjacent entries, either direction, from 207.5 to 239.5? 0.19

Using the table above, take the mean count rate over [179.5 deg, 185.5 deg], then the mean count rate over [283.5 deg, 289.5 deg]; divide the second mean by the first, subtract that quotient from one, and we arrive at -0.12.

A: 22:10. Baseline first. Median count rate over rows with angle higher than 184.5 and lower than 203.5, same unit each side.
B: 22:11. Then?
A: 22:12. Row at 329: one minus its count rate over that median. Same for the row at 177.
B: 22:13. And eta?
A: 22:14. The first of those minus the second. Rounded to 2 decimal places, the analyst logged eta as -0.13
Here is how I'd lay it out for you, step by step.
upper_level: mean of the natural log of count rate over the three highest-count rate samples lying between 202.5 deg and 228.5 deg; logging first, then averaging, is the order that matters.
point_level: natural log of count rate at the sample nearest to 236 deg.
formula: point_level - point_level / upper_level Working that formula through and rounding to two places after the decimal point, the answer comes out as 0.14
